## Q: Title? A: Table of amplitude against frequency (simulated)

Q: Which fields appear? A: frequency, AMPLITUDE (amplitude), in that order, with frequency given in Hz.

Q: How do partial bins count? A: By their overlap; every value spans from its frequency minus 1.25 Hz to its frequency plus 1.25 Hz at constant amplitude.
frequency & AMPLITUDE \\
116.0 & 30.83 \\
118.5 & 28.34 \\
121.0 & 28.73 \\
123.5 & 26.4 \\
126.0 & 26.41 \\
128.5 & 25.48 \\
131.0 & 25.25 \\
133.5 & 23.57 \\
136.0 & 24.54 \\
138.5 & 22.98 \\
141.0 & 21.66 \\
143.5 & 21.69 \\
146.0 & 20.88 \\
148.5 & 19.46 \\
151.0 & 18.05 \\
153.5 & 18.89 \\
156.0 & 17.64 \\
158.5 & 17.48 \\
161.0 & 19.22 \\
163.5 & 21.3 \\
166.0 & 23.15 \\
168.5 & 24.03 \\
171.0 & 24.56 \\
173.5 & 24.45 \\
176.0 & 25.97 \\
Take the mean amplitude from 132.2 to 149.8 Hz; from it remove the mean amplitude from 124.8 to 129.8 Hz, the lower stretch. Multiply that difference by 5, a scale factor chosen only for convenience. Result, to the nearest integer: -19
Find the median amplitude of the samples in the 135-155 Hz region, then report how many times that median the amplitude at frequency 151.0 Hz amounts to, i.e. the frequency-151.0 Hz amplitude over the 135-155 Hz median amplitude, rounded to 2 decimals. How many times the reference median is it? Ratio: 0.85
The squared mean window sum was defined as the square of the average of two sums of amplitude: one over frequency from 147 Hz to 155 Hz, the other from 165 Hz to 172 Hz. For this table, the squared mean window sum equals 4105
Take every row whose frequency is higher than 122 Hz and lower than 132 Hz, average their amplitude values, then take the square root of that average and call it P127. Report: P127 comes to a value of 5.1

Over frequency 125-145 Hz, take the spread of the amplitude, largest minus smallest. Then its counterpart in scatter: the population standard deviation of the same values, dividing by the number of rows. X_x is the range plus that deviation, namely 6.4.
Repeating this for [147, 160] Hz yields 2.7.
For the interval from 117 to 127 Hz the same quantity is 3.4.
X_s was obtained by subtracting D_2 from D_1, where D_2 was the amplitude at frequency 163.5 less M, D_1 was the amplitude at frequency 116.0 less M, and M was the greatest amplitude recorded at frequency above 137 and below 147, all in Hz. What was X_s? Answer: 10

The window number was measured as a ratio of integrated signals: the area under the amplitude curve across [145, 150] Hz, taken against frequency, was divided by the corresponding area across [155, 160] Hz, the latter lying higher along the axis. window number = 1.1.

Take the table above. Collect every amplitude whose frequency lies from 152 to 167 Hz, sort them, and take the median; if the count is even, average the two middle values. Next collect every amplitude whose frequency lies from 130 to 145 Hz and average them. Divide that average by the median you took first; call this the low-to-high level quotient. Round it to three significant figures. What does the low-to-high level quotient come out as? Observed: 1.22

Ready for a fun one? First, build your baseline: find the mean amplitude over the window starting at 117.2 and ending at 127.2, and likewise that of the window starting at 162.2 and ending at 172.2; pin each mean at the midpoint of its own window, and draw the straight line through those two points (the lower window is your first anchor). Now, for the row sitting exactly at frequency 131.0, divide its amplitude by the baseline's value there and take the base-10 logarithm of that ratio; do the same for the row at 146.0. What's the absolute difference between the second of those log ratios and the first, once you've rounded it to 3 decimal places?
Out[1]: 0.059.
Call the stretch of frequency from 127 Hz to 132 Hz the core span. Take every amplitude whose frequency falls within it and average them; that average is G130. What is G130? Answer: 25.4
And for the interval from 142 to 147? 21.3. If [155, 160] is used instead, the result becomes 17.6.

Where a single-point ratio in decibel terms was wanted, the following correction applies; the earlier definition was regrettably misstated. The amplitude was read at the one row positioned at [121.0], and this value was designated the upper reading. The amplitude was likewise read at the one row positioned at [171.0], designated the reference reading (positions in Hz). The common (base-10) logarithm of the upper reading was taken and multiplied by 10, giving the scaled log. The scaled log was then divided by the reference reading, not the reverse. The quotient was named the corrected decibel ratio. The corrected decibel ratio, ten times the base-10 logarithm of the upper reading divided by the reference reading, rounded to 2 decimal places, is 0.59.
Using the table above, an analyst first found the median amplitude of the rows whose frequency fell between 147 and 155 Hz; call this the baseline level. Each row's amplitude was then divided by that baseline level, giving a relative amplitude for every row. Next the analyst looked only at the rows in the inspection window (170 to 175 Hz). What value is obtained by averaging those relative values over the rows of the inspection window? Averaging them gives 1.30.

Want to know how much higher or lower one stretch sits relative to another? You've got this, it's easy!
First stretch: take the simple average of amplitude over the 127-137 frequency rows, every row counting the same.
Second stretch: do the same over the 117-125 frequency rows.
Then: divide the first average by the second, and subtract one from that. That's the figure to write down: -0.11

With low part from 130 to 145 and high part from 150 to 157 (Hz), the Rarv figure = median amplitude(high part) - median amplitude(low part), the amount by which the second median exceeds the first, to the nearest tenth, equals -5.2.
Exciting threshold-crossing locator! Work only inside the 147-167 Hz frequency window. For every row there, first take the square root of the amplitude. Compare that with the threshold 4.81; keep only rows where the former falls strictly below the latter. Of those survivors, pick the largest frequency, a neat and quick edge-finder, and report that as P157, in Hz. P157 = 163.5 Hz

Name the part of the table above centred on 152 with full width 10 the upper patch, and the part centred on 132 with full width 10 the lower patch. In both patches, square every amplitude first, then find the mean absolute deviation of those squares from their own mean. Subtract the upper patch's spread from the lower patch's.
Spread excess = 8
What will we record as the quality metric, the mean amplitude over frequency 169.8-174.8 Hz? 24.5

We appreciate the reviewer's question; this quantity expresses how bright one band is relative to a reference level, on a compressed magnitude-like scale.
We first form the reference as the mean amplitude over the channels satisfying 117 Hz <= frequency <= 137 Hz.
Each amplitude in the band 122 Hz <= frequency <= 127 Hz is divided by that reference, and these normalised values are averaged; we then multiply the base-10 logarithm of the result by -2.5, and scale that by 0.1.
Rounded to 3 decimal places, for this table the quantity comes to -0.001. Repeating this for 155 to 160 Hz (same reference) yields 0.043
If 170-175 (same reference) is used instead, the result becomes 0.007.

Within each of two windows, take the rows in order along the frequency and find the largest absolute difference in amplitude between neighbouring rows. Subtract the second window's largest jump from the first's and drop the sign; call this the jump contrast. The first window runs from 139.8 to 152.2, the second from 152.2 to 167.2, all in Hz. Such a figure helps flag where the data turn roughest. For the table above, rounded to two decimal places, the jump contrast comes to 0.66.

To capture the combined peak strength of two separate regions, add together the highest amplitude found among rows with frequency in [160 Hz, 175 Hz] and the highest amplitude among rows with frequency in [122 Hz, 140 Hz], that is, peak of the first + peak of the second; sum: 51.0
